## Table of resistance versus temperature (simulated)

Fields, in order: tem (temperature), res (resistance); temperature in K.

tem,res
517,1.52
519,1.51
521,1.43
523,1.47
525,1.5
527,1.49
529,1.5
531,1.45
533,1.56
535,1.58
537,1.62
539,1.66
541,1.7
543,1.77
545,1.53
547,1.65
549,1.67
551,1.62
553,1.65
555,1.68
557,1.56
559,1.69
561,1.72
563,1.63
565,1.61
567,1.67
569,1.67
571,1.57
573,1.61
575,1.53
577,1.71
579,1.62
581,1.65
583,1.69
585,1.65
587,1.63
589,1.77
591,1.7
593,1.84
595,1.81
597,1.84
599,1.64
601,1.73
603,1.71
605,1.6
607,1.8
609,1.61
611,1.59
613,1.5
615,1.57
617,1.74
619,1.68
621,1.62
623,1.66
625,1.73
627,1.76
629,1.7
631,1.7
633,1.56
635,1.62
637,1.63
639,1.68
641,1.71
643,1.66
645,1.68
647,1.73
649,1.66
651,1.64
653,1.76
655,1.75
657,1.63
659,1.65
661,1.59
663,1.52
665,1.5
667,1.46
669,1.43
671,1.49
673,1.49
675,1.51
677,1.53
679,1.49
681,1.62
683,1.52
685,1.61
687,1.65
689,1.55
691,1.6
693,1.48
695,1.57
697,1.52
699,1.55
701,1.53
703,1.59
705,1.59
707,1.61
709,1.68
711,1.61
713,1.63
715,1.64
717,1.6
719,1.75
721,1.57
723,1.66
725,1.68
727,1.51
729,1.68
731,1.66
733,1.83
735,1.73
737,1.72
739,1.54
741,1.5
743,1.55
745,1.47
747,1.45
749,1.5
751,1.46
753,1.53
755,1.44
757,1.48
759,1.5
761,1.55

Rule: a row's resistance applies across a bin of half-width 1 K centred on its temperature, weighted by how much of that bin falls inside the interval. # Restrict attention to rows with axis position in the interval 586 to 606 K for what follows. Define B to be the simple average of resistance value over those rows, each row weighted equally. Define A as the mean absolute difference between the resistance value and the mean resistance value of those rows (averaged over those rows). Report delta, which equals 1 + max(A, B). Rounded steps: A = 0.071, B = 1.73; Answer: 2.73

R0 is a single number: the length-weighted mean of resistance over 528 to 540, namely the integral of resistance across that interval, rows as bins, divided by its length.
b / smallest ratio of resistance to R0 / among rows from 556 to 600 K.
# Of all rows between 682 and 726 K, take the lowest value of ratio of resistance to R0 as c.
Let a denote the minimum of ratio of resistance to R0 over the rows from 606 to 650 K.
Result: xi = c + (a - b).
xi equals 0.928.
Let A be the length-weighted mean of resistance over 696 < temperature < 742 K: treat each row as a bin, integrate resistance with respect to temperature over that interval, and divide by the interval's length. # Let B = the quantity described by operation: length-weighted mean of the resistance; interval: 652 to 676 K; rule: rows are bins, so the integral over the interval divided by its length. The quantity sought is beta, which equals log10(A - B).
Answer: -1.2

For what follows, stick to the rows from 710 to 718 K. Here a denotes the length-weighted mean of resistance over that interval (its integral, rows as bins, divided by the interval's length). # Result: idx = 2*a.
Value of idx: 3.24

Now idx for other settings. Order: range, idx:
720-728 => 3.21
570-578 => 3.21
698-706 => 3.13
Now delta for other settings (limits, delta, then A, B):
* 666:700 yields 2.53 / 0.049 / 1.53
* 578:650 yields 2.68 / 0.060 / 1.68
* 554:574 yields 2.64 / 0.045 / 1.64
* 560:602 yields 2.68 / 0.065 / 1.68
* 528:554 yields 2.61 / 0.068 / 1.61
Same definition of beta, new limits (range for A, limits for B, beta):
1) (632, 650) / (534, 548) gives -1.8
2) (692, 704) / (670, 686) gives -2.1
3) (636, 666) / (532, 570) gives -2.1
